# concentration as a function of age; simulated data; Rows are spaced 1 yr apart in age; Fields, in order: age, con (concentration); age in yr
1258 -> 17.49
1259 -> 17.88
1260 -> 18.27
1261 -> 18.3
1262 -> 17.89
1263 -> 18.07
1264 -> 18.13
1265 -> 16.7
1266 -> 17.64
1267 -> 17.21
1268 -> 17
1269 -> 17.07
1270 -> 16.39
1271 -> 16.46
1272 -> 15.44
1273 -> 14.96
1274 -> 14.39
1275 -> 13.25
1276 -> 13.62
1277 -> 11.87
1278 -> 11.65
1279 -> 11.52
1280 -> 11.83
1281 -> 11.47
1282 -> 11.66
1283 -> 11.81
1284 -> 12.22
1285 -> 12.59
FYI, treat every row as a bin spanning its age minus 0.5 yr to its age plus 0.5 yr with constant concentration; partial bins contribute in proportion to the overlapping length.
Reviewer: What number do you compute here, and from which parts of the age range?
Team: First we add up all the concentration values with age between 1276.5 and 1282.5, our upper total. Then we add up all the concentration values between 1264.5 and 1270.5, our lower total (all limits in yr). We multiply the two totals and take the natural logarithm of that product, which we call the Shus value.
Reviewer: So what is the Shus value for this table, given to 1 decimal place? 8.9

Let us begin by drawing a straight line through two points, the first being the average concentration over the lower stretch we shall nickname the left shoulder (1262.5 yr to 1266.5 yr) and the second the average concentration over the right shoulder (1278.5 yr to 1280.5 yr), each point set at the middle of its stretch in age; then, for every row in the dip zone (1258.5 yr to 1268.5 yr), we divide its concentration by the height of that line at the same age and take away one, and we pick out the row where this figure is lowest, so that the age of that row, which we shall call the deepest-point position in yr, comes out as 1259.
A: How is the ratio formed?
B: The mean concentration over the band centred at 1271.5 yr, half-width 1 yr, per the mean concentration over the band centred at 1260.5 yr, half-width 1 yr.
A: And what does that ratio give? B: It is 0.87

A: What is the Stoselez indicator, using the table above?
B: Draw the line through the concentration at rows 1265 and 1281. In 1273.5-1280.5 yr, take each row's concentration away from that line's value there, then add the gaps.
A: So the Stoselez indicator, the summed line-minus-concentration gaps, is 1.3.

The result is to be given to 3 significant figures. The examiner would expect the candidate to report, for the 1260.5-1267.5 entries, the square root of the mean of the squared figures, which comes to 17.7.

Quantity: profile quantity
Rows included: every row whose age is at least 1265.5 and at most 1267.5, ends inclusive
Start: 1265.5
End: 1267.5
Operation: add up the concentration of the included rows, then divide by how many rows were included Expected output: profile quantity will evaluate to 17.4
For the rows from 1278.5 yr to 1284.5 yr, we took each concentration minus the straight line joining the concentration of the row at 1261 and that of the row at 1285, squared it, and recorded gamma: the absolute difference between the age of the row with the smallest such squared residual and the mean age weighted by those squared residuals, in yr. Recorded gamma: 3.5 yr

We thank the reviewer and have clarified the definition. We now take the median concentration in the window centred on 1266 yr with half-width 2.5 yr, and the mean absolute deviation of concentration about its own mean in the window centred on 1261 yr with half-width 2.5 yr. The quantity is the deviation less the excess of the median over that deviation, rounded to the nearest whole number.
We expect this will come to -17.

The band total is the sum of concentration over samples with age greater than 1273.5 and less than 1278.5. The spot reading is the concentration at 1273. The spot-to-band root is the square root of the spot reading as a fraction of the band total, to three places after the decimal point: 0.481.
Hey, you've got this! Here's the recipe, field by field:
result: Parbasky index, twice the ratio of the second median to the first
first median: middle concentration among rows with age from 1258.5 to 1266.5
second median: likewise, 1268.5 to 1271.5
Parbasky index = 1.83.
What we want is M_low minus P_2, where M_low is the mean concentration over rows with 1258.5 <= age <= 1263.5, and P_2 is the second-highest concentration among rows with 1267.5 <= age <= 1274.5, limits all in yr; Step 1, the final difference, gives 1.1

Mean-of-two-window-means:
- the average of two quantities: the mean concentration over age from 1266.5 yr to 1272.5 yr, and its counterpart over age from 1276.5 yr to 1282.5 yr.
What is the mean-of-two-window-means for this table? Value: 14.1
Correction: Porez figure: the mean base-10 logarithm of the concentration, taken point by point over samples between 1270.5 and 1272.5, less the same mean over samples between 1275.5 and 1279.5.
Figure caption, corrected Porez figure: 0.12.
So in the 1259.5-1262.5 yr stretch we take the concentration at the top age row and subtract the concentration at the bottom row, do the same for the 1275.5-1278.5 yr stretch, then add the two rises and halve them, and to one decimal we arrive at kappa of -1.2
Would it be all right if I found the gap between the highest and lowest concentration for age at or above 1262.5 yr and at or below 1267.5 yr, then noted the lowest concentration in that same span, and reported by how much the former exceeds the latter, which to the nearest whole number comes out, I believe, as -15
